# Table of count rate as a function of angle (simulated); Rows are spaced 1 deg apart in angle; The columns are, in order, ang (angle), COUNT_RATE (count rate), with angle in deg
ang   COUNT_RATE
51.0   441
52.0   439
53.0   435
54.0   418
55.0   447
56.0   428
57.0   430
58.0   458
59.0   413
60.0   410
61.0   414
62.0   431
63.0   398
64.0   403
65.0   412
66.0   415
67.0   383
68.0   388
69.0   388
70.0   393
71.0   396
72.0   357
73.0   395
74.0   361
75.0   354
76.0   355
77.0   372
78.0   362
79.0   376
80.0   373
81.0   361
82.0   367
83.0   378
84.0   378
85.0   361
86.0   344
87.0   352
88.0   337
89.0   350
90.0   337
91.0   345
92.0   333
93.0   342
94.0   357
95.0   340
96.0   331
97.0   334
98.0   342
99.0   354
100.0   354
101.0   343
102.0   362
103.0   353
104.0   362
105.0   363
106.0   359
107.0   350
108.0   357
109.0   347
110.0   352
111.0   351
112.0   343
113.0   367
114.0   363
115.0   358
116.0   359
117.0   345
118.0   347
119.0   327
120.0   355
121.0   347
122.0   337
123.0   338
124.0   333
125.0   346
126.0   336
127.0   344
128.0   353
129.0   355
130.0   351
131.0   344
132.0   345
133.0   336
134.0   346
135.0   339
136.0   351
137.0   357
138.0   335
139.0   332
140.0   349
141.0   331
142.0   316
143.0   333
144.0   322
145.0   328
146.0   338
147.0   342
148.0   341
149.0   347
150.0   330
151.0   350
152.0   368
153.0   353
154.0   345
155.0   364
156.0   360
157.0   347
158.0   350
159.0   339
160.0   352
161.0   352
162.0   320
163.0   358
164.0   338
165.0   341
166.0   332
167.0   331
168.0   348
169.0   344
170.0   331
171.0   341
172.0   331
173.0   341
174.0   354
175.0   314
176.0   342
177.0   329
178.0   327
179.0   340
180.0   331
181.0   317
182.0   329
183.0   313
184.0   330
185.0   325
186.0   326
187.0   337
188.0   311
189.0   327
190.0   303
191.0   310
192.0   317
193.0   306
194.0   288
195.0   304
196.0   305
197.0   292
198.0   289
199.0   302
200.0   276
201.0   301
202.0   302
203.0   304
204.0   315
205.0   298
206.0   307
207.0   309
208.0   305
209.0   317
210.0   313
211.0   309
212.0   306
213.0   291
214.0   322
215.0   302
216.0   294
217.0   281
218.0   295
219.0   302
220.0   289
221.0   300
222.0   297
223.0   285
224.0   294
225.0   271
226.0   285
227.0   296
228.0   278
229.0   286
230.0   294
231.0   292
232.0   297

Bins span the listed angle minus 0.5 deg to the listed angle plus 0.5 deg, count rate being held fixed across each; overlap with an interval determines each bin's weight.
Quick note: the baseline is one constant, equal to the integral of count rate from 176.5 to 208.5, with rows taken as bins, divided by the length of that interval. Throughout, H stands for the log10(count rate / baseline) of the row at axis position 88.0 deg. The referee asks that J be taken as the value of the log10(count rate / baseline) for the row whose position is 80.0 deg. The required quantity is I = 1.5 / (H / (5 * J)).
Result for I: 17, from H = 0.03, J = 0.078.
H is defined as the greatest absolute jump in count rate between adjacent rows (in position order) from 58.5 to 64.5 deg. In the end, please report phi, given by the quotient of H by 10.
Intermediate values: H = 33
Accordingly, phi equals 3.30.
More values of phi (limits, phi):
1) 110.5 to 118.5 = 2.40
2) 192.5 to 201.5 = 2.60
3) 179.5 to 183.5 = 1.60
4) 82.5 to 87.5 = 1.70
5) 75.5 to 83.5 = 1.70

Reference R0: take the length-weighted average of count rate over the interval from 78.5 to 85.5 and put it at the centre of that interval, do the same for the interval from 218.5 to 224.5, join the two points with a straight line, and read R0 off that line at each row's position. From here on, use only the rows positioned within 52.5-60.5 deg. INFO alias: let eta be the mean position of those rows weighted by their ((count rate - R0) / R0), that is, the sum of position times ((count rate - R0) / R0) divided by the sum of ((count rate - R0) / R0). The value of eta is 56.3 deg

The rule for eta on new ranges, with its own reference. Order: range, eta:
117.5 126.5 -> 122.1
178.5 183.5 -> 179.9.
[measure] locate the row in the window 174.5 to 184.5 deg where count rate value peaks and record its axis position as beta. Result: 176.0 deg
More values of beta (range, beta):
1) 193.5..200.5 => 196.0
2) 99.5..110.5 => 105.0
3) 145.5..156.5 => 152.0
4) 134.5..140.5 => 137.0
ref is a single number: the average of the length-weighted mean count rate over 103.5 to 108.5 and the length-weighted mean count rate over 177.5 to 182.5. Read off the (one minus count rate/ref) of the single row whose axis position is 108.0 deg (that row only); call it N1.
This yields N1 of -0.04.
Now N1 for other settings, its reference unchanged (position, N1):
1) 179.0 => 0.01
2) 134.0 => -0.01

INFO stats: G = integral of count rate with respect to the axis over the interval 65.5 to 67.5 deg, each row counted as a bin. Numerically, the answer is 798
